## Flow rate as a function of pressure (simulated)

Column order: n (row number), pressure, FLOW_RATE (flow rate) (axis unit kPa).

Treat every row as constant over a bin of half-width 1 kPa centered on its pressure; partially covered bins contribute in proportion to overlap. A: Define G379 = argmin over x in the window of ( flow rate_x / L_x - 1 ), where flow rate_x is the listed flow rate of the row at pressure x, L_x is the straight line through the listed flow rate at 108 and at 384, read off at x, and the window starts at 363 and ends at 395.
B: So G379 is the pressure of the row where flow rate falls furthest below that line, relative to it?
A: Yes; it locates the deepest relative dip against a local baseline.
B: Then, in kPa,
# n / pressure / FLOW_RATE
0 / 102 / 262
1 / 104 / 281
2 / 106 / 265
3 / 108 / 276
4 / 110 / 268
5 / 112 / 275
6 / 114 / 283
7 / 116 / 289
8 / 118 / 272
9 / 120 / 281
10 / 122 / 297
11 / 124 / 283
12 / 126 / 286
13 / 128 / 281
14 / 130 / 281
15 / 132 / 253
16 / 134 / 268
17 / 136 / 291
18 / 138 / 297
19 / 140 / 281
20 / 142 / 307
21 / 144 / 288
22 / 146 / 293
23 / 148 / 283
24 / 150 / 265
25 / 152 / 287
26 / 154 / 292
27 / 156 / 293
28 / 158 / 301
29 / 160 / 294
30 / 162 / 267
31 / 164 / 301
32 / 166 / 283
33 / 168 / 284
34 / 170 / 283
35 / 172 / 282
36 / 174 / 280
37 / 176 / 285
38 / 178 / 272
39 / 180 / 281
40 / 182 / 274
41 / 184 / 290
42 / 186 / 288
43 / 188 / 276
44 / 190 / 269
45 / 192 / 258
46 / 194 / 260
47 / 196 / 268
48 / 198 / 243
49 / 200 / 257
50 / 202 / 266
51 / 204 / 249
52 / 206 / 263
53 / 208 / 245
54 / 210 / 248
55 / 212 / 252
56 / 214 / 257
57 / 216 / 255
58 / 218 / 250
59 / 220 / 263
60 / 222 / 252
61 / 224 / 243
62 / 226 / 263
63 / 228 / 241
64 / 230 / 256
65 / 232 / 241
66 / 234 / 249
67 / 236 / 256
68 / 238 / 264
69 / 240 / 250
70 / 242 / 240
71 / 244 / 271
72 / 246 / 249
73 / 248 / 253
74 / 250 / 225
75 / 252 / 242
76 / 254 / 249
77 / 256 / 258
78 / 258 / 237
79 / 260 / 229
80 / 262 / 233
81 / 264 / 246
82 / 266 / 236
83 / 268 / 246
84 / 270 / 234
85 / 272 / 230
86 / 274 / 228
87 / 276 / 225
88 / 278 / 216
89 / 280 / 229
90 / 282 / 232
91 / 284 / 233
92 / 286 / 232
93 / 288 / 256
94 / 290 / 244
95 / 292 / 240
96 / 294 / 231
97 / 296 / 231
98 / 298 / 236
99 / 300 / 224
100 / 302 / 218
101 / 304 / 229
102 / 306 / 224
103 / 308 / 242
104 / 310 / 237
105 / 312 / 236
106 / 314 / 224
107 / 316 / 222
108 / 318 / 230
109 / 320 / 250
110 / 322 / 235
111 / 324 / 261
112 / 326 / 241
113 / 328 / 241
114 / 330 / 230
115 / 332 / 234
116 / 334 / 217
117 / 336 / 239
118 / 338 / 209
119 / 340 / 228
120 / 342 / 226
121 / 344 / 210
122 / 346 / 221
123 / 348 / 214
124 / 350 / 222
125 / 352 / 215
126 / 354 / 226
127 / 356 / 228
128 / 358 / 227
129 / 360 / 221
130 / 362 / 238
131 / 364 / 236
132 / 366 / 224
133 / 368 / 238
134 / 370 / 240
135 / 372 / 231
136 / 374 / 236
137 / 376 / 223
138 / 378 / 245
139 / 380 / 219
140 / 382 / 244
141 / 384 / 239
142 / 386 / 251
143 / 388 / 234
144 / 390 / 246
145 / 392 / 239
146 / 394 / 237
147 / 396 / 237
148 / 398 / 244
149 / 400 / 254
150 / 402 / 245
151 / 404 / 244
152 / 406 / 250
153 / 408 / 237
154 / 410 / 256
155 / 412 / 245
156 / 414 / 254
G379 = 380 kPa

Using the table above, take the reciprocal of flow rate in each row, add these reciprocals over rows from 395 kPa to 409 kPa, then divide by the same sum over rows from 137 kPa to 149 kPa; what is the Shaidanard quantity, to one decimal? 1.4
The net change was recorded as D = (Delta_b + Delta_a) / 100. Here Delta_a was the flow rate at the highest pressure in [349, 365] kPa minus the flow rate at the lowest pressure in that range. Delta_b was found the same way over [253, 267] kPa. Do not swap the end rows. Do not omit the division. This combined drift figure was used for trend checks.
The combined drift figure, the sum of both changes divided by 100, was 0.0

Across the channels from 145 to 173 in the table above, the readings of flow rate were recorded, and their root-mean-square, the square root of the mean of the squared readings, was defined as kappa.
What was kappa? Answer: 286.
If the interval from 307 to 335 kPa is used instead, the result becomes 236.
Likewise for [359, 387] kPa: 235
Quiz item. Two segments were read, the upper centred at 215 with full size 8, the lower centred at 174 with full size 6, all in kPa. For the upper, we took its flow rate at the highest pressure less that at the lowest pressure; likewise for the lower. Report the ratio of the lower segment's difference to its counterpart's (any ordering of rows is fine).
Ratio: -1.5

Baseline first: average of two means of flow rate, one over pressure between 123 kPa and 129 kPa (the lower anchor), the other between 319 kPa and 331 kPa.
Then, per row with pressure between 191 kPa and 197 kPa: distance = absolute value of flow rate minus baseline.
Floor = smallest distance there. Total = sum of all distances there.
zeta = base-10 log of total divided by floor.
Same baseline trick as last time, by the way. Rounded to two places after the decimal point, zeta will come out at 0.62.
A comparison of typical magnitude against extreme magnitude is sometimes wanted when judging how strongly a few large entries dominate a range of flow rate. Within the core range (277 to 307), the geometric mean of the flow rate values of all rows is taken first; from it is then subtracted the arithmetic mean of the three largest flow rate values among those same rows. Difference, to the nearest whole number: -15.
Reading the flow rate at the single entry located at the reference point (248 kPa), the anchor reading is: 253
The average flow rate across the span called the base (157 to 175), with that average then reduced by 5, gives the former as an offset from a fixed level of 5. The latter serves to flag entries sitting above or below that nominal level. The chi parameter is 281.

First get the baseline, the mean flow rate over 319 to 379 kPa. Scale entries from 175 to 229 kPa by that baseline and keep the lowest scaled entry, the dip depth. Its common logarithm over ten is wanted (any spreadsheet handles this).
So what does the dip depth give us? 0.0020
